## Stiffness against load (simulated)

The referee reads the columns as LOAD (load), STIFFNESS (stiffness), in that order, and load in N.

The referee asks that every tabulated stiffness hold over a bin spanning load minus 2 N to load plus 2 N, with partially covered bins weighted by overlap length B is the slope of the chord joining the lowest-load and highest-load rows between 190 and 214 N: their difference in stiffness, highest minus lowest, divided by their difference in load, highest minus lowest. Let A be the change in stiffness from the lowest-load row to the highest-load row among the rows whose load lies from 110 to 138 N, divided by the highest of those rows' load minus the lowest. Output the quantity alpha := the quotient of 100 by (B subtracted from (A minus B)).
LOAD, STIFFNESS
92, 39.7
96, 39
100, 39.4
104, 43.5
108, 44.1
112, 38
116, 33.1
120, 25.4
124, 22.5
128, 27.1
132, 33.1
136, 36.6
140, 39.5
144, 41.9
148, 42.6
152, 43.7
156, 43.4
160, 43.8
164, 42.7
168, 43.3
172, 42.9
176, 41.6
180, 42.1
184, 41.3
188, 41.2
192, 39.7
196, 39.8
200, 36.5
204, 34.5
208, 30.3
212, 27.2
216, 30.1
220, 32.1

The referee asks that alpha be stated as 84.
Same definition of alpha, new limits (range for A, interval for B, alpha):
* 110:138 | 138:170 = -303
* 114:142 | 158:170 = 255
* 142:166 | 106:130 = 57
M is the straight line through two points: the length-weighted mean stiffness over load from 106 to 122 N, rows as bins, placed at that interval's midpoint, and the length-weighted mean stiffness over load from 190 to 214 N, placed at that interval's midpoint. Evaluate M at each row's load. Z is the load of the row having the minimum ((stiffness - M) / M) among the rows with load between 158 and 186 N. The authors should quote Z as 184 N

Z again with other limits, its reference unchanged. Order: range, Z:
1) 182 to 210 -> 208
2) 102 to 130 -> 124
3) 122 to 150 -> 124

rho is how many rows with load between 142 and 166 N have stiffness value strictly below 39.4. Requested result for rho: 0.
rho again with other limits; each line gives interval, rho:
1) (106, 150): 7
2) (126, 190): 3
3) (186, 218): 5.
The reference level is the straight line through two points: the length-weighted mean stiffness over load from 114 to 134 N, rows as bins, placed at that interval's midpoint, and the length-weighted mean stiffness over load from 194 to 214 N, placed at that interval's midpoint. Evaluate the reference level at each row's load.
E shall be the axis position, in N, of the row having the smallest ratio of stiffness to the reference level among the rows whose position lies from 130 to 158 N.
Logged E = 132 N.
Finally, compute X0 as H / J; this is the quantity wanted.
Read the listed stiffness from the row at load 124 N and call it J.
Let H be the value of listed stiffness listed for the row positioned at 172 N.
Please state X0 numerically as 1.91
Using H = 42.9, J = 22.5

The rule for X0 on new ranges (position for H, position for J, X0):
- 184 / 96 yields 1.06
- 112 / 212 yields 1.40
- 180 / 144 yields 1.00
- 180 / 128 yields 1.55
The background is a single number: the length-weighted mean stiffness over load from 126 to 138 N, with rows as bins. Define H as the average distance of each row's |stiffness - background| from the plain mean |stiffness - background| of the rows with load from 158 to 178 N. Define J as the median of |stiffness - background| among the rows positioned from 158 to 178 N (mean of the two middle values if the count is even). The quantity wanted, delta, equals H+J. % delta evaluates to 11.2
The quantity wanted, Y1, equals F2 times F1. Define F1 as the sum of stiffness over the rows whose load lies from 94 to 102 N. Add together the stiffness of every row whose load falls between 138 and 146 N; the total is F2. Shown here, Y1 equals 6382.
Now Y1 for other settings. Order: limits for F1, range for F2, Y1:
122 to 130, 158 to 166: 4290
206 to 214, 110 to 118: 4088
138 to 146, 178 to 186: 6789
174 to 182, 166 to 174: 7215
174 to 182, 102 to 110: 7332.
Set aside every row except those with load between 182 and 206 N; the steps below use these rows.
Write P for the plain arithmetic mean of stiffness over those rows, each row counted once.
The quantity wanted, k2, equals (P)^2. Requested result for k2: 1508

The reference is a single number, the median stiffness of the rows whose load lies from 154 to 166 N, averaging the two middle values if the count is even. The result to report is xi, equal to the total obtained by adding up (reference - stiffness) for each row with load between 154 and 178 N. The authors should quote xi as 3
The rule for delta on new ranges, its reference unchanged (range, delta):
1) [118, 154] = 9.9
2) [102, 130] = 9.9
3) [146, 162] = 11.7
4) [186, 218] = 6.9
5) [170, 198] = 9.9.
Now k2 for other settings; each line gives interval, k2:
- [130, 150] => 1501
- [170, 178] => 1785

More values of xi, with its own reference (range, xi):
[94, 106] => 8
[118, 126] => 39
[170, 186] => 6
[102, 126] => 54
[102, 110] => -1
